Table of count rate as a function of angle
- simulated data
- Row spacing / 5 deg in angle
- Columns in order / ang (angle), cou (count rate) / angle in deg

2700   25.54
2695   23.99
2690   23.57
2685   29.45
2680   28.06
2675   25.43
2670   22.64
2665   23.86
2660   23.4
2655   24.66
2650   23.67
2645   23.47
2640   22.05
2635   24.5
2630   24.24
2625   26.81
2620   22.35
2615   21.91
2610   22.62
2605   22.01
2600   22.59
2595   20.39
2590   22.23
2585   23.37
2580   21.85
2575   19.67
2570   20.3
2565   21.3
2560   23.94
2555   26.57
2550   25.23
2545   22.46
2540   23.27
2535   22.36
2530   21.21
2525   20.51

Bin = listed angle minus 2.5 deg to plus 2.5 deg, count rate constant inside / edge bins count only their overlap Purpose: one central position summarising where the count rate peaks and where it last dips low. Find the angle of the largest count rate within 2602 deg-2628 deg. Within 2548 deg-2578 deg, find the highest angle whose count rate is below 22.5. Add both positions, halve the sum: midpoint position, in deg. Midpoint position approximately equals 2600.0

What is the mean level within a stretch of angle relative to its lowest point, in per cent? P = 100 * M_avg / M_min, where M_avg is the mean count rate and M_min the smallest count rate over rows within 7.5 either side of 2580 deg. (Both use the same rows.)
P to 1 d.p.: 110.0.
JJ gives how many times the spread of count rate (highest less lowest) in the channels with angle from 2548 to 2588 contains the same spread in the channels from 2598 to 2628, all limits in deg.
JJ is 1.4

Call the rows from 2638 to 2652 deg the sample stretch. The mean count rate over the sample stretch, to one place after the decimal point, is 23.1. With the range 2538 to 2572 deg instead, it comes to 23.3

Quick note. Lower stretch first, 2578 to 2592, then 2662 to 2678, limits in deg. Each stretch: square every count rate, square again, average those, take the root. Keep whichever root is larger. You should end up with 579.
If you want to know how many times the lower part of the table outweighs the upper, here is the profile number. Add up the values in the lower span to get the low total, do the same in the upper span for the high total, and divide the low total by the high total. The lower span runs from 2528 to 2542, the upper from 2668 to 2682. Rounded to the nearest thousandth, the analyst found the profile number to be 0.878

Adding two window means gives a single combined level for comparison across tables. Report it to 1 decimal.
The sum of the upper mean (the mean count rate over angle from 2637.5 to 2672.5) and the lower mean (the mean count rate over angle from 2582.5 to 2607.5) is 45.5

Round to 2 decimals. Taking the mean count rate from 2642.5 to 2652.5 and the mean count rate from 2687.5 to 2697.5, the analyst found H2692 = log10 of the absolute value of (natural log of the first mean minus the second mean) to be 1.31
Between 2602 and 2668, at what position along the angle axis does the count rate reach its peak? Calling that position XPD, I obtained 2625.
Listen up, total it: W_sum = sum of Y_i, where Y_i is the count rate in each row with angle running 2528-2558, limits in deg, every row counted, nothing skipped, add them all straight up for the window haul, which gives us 141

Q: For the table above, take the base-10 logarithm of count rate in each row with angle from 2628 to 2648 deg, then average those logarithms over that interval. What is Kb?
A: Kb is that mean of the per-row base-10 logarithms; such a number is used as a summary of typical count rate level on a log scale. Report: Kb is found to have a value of 1.37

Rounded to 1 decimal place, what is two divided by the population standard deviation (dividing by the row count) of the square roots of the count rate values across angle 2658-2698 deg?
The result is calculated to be 8.9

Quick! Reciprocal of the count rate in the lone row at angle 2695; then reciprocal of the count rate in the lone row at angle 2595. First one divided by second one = 0.85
